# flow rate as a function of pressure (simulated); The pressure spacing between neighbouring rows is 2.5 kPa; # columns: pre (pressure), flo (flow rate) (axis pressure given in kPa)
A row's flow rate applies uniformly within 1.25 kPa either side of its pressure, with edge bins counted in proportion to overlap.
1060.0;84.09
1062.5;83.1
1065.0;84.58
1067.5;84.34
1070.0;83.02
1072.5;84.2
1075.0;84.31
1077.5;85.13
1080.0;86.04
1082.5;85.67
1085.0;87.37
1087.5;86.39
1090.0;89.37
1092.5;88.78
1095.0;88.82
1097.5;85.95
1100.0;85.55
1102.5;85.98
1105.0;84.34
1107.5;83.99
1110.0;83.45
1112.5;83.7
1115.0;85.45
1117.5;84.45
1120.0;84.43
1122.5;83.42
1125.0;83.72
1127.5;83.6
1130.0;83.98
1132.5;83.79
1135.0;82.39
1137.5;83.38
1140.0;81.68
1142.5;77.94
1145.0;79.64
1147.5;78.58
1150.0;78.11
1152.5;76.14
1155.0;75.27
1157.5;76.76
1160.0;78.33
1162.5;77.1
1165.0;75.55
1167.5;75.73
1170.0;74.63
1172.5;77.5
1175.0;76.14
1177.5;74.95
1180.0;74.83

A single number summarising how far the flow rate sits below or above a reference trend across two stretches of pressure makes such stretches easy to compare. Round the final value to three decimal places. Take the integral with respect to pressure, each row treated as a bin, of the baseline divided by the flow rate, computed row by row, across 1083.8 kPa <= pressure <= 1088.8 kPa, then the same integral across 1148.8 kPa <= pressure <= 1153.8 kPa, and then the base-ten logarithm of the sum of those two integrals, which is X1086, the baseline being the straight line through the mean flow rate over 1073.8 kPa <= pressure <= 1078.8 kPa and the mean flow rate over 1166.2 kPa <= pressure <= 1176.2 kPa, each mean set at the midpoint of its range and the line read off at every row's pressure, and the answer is 0.994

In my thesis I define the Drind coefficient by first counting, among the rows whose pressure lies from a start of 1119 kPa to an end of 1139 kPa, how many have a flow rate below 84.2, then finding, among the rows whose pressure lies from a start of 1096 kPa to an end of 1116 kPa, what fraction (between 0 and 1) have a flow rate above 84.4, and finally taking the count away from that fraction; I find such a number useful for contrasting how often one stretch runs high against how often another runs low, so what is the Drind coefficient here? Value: -6.50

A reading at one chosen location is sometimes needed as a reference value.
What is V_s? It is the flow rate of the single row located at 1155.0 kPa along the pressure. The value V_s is 75.27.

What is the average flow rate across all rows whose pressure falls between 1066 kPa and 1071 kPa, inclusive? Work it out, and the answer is 84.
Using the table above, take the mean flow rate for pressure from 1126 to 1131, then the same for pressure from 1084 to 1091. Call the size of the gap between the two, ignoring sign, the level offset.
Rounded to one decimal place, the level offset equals 3.9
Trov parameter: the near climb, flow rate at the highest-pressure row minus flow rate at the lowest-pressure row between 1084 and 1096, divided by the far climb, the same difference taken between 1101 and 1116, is -3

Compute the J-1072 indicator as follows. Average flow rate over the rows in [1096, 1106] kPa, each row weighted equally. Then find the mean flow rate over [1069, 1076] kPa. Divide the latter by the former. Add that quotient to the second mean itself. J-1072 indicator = 85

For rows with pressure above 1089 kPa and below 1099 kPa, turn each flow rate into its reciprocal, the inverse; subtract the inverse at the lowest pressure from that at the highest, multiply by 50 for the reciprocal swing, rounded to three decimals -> 0.022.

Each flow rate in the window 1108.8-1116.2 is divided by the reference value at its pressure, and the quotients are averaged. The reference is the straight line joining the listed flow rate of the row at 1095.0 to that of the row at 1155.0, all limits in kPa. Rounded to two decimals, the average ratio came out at 0.99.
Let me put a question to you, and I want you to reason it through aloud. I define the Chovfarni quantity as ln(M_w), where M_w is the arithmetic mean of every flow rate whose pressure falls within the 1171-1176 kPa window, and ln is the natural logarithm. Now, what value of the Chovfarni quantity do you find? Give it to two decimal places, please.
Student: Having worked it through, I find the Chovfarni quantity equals 4.34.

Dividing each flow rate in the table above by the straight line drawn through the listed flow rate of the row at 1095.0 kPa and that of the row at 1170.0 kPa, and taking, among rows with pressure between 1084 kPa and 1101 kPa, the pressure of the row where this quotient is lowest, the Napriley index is 1087.5 kPa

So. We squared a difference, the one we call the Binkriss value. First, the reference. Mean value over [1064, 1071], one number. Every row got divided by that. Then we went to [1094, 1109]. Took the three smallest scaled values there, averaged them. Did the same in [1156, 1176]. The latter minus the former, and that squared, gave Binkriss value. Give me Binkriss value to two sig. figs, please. 0.012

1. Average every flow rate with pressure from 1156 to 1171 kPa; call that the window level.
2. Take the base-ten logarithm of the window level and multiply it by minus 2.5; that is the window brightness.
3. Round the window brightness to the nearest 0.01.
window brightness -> -4.71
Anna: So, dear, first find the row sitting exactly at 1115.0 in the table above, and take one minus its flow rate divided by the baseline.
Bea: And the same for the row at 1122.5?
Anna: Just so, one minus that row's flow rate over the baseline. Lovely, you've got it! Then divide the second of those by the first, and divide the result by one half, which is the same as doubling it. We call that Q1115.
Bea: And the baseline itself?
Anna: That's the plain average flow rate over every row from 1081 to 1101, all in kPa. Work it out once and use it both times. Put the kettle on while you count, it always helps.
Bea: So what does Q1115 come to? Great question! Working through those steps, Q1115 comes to 4.3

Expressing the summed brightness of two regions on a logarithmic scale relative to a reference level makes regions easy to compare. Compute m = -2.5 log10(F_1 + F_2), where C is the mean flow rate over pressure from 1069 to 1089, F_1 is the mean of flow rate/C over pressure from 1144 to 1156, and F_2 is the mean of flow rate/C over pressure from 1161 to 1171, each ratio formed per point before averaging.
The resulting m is -0.637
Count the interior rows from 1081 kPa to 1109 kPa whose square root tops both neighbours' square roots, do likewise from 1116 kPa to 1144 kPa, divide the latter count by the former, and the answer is 0.75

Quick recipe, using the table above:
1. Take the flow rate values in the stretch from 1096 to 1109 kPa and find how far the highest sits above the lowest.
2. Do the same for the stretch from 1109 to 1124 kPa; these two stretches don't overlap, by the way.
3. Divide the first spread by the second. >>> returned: 1.0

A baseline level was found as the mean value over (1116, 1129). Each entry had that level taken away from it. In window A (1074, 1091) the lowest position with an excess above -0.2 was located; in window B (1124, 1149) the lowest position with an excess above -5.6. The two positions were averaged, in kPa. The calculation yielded 1100.0 kPa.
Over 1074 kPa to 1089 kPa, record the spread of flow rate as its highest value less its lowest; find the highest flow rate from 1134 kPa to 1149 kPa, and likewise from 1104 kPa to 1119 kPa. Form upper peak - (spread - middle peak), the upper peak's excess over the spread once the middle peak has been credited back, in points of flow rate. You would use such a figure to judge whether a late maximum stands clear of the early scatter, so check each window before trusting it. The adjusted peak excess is 166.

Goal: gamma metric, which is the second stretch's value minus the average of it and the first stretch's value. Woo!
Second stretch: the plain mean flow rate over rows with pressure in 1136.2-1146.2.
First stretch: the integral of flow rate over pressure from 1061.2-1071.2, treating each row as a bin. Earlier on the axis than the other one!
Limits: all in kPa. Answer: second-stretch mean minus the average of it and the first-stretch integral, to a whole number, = -378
